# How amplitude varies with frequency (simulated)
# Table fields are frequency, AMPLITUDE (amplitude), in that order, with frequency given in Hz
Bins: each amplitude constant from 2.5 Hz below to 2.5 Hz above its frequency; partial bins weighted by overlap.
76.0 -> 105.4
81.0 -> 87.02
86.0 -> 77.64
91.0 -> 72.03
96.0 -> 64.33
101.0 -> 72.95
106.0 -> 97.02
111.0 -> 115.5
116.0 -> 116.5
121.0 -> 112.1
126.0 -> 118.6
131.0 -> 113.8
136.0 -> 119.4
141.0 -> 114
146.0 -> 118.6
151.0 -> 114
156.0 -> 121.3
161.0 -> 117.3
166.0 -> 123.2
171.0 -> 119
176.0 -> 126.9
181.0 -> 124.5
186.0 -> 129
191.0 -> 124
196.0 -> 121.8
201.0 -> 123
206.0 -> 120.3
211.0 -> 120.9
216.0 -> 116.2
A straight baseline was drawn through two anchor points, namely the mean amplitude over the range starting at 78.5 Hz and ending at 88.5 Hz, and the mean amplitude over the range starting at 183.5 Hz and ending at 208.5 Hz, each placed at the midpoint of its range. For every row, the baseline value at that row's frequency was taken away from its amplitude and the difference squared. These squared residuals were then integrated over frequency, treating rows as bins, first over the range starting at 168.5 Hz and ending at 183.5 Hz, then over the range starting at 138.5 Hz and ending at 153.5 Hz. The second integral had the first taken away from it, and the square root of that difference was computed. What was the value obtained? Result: 29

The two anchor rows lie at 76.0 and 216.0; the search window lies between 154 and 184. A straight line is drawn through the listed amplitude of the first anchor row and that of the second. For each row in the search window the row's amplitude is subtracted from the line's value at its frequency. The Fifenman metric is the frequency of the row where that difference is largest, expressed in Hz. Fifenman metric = 161.0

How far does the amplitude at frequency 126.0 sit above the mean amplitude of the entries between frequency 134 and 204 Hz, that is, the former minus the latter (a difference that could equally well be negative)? -2.5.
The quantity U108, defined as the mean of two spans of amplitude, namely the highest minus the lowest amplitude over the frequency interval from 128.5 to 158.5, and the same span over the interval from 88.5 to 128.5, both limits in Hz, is 31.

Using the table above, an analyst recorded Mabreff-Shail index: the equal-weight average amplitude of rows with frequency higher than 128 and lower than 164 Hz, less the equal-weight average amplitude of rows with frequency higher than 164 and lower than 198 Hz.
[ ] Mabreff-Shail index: -7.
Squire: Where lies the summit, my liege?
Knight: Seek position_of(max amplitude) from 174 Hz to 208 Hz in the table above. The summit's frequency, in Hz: 186.0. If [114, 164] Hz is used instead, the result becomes 156.0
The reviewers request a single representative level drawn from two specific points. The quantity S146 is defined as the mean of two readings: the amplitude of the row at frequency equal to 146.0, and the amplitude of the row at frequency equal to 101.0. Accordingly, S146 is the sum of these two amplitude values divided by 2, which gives 96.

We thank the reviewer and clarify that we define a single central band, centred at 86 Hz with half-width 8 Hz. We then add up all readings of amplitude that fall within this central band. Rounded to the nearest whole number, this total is 237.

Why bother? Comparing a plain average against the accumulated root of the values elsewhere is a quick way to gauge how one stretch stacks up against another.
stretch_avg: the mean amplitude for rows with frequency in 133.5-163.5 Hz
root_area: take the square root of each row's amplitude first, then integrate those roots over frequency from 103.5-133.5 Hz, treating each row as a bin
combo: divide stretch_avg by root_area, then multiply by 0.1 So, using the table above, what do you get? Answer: 0.037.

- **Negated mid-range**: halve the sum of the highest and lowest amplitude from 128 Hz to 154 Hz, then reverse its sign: -117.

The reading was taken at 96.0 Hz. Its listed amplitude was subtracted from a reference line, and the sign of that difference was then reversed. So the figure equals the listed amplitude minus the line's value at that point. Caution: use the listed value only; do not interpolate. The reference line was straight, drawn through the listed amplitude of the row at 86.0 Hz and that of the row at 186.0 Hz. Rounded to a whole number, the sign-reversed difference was -18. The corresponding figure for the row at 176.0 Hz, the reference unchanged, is 3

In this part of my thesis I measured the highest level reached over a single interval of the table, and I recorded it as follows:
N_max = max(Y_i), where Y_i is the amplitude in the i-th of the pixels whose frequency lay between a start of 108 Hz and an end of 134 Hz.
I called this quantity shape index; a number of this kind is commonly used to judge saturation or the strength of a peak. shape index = 118.6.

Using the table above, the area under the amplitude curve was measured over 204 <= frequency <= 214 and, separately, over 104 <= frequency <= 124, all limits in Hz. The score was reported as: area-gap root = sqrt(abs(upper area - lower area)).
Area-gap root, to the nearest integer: 32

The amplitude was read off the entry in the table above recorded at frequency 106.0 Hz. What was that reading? 97.02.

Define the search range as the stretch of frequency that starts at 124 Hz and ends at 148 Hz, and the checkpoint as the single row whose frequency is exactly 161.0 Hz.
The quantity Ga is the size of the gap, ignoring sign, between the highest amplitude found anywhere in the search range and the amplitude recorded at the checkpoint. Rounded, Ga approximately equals 2.1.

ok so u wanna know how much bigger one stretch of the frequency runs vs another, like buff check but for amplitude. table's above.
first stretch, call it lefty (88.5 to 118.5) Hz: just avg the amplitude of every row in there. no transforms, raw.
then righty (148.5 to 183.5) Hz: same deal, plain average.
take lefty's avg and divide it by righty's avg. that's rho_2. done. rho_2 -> 0.74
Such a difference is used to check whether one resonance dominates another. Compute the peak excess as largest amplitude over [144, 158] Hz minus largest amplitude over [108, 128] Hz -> 2.7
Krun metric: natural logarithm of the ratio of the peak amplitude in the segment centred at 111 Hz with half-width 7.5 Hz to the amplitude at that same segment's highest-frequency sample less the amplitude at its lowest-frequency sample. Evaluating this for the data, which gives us 1.8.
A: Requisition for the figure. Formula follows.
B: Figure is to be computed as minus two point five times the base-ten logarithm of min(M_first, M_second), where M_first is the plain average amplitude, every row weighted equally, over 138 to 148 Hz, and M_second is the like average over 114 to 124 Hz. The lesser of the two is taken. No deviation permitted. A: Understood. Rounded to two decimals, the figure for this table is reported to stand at -5.15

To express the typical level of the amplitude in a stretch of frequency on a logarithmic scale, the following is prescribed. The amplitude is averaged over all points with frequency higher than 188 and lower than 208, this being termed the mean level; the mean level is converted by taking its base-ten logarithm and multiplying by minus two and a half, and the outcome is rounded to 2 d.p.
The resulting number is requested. -5.22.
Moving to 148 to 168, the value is -5.19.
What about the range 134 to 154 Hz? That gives -5.17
